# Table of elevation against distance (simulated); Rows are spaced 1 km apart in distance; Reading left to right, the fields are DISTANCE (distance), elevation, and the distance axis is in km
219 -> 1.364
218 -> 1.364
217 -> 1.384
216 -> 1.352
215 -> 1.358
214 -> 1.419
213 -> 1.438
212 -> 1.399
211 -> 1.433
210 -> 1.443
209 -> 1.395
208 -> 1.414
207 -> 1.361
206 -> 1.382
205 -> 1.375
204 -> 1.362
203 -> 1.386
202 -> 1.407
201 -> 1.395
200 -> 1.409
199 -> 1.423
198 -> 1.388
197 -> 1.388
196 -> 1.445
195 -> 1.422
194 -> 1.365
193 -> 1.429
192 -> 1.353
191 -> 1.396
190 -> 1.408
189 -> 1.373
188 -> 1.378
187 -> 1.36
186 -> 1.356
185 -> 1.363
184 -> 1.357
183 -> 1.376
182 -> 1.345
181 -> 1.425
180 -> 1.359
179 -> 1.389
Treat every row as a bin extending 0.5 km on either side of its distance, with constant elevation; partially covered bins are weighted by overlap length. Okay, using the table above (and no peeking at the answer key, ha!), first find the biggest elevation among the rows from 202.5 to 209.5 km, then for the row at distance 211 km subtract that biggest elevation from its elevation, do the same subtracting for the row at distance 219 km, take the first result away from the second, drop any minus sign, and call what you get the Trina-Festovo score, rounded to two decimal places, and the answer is 0.07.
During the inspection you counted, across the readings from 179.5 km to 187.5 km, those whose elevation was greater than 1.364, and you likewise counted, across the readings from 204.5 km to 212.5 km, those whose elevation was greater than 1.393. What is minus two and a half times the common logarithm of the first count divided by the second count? 0.99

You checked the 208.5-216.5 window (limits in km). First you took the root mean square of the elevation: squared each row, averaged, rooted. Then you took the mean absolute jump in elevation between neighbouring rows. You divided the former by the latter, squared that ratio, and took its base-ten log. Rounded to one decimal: 3.3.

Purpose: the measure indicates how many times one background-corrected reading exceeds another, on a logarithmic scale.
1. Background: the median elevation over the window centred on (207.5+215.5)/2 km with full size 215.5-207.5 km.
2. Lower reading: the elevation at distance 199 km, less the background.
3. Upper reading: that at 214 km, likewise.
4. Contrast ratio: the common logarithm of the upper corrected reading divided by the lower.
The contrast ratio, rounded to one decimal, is -0.4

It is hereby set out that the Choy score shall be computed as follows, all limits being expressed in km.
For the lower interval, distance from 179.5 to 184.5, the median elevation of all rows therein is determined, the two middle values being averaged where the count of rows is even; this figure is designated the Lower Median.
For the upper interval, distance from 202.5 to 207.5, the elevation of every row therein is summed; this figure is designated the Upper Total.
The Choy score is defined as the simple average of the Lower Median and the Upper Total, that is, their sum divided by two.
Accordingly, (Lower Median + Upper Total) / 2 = 4.11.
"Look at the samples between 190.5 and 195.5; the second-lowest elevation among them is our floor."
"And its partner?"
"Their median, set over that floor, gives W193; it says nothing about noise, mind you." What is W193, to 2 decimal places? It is 1.02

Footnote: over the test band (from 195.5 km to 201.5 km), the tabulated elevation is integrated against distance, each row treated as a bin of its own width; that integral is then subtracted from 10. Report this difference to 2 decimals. 1.55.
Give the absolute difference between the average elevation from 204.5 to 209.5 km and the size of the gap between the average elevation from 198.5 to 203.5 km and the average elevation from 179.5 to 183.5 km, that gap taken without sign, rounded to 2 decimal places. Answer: 1.36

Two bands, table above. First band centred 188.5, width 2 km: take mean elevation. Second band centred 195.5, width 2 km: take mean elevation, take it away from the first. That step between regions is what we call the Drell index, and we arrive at -0.058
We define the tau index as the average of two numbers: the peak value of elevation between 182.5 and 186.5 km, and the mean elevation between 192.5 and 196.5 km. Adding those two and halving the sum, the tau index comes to 1.40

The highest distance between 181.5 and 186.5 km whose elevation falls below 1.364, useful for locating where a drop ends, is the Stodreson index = 186 km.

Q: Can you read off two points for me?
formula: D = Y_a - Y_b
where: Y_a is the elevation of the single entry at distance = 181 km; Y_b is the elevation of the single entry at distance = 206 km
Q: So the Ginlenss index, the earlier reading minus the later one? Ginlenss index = 0.043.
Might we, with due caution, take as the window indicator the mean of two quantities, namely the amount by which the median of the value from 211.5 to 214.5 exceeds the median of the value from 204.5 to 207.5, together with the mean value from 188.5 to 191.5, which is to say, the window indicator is 0.718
